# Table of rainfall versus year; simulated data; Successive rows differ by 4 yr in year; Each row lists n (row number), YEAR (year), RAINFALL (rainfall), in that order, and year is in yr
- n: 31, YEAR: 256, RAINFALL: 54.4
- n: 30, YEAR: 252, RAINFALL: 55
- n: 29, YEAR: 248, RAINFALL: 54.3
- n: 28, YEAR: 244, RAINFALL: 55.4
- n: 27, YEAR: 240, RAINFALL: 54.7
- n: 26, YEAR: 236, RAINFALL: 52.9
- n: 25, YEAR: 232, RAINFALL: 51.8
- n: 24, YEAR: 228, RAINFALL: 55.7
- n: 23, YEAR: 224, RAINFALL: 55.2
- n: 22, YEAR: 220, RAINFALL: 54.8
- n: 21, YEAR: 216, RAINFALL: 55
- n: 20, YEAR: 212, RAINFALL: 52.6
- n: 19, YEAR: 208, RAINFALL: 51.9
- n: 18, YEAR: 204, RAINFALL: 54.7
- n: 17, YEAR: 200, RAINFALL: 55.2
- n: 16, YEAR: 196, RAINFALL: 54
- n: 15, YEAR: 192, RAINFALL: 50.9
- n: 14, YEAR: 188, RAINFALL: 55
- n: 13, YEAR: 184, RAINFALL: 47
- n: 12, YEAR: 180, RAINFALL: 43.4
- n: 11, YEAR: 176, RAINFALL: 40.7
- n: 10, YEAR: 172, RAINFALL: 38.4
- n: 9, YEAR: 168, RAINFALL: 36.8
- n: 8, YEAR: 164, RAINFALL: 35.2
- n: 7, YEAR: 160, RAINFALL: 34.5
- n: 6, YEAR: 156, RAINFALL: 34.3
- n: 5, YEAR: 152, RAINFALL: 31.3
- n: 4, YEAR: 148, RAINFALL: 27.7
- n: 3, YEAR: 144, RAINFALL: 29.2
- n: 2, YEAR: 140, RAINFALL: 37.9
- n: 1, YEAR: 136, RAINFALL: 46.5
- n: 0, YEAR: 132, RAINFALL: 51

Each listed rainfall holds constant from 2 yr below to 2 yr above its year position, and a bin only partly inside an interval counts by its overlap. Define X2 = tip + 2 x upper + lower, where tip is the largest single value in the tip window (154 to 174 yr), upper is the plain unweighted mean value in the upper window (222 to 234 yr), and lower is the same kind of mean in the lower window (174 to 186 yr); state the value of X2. 191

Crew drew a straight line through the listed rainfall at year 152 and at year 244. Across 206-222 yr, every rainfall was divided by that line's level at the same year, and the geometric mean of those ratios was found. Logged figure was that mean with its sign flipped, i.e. -1.13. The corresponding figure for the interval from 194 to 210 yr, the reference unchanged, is -1.22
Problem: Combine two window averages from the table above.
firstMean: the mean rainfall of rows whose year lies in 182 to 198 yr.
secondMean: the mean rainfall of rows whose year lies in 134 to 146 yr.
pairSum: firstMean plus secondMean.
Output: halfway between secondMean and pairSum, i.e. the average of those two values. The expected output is 64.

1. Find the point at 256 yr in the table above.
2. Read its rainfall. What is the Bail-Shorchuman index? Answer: 54.4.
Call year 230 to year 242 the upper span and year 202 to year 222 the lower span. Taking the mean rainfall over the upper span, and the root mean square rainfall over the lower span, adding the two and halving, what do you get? 53.5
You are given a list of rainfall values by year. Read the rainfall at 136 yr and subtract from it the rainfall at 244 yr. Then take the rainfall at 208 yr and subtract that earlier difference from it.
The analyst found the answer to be 61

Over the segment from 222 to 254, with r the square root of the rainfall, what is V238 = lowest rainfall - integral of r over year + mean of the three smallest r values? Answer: -177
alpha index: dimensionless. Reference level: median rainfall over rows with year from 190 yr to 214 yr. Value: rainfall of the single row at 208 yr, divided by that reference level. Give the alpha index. 0.974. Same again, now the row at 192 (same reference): 0.955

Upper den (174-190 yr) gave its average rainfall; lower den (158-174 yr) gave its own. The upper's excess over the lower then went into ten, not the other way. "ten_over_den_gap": 1.0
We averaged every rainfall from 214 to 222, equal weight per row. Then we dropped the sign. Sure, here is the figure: 54.9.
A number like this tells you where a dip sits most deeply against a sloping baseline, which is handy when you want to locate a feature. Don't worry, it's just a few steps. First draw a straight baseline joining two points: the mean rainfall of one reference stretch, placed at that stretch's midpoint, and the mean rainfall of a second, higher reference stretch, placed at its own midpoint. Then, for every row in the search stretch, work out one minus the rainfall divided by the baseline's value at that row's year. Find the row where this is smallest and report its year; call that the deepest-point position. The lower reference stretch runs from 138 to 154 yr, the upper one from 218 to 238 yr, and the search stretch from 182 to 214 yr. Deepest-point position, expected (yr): 188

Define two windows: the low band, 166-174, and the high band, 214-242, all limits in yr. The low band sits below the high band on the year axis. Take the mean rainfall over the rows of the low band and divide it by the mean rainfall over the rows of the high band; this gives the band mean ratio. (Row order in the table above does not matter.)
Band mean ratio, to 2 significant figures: 0.69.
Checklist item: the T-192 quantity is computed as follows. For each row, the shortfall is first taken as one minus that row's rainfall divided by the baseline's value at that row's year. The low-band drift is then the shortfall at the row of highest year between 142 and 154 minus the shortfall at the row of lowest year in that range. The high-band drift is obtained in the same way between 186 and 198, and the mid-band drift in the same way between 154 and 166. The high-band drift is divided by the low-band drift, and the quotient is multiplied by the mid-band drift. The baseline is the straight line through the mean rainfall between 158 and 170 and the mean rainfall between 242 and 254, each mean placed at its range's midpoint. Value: -0.208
